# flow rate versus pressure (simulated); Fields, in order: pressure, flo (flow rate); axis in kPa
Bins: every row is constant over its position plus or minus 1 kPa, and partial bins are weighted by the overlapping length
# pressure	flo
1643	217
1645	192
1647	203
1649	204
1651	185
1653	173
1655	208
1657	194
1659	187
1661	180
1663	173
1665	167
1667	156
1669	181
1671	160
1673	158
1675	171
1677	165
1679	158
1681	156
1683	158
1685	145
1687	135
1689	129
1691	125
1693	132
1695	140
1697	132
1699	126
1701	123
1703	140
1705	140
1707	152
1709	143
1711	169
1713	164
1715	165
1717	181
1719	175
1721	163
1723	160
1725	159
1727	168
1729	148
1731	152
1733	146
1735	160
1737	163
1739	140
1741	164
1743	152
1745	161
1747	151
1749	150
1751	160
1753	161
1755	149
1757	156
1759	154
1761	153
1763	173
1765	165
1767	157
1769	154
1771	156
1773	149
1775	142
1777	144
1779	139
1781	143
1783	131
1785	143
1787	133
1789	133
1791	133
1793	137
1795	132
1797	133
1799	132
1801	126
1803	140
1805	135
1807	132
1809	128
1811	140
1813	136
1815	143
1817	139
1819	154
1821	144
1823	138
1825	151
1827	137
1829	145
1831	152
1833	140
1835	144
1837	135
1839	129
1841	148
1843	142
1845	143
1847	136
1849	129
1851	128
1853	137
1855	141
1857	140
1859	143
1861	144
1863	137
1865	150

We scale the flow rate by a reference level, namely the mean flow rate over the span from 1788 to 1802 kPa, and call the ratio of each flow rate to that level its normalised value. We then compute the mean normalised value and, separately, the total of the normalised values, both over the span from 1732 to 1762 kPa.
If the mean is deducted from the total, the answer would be 16.4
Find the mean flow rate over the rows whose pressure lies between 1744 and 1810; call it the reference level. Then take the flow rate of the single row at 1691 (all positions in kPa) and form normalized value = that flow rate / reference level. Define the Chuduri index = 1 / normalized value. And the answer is 1.16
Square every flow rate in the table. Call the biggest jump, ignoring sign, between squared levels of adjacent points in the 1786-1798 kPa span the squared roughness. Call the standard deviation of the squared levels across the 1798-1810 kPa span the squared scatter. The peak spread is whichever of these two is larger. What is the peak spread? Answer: 1345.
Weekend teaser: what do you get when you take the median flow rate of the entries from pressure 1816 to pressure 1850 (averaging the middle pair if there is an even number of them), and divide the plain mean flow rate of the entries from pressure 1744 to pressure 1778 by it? 1.09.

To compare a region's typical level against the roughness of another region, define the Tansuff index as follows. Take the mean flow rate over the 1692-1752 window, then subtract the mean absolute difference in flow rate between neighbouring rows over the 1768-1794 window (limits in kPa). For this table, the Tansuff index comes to 147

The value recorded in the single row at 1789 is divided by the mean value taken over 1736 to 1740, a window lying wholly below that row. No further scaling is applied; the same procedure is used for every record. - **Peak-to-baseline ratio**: 0.88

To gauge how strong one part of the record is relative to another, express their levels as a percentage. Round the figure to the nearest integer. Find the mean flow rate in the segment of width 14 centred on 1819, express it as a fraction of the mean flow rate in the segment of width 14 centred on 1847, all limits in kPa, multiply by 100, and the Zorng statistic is 104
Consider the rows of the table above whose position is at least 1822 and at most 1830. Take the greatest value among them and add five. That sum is 156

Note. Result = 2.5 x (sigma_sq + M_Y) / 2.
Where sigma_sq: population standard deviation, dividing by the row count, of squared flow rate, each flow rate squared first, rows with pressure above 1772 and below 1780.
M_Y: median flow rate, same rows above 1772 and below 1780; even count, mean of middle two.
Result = 1491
